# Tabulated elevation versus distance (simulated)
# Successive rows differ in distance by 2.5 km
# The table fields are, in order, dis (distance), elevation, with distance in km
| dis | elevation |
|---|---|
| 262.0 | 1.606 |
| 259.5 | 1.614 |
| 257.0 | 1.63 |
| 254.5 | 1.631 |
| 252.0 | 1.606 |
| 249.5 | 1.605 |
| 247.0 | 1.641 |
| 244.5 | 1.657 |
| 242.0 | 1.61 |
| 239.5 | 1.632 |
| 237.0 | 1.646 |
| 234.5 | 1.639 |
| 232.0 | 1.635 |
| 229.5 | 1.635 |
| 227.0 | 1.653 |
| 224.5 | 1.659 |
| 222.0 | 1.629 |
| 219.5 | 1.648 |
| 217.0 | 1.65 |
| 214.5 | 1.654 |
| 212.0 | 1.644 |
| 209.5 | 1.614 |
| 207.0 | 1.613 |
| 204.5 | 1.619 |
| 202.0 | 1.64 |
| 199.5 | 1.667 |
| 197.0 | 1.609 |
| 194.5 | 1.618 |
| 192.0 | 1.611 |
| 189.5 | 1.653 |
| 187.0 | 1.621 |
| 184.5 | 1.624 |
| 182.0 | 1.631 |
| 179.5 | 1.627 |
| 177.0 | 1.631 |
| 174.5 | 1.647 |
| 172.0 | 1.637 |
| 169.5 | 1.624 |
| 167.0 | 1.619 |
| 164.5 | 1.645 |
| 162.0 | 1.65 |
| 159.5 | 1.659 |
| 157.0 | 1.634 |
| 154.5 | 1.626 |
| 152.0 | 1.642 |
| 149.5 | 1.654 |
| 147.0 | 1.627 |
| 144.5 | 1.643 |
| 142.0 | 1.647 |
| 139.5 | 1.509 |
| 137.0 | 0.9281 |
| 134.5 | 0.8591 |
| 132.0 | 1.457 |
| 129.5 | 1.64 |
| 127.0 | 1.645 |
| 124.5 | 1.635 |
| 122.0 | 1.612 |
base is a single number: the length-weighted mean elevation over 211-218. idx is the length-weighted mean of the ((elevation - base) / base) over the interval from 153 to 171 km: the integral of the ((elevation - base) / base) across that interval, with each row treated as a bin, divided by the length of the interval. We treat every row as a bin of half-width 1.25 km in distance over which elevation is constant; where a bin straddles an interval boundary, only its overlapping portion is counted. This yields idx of -0.008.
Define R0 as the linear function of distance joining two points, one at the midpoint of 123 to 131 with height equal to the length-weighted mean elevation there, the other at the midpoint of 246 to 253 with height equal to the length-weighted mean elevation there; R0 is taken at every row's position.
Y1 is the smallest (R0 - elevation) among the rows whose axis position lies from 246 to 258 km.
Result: -0.024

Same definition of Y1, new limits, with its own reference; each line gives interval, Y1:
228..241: -0.027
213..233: -0.039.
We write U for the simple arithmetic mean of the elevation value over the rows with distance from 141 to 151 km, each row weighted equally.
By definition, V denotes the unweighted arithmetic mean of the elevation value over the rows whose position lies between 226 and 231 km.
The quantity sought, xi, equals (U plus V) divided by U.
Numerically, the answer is 2.001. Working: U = 1.64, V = 1.644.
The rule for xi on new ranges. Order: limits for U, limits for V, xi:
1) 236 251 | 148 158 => 2.004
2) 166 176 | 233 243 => 2.000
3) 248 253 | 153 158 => 2.015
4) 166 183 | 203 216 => 1.999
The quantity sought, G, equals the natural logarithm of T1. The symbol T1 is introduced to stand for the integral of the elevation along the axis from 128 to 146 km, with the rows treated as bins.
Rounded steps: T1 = 25.0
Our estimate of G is 3.22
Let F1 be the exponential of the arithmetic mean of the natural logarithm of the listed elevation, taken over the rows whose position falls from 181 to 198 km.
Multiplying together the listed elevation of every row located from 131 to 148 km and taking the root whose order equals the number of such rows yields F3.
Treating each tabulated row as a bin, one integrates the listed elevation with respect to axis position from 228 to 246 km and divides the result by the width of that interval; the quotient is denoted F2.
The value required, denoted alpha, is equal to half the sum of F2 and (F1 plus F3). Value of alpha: 2.30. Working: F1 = 1.62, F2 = 1.64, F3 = 1.34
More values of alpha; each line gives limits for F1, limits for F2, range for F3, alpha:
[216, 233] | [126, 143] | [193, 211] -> 2.32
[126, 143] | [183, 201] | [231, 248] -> 2.30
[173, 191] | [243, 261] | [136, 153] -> 2.38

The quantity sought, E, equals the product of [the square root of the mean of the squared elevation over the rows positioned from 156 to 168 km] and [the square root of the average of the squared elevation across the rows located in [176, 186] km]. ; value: 2.67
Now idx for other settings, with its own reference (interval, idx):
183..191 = -0.011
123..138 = -0.168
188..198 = -0.016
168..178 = -0.009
